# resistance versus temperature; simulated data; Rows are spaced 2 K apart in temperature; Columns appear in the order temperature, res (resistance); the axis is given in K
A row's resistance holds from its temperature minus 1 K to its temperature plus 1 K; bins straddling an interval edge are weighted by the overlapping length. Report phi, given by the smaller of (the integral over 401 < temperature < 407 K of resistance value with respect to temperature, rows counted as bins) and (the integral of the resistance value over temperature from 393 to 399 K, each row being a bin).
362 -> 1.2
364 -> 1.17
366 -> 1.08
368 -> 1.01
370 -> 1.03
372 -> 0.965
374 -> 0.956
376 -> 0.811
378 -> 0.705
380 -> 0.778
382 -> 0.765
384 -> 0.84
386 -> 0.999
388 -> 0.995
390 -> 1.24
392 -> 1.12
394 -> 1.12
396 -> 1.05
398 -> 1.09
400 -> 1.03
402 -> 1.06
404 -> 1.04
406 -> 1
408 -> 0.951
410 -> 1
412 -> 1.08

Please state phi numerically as 6.2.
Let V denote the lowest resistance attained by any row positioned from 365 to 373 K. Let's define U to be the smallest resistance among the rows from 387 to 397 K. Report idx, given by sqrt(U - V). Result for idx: 0.17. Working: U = 0.995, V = 0.965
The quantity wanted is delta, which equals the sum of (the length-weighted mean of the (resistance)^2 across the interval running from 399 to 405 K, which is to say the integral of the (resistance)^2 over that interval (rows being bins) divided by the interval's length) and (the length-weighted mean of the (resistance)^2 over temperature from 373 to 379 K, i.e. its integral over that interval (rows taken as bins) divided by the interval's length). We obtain 1.78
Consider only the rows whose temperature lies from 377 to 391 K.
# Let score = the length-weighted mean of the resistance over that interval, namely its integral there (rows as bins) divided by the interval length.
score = 0.90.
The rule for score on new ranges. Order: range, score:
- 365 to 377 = 0.98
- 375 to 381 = 0.76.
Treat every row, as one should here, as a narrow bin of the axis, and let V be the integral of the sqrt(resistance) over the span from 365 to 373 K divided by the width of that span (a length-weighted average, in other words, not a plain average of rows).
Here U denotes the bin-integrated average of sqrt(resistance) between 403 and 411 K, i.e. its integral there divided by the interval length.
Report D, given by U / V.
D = 0.99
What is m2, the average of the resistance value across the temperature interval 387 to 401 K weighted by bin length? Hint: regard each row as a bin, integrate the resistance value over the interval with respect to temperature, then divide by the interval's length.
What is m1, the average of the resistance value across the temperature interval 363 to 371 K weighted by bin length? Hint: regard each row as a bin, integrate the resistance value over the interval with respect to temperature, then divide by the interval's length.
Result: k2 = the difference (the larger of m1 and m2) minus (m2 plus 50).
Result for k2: -50.0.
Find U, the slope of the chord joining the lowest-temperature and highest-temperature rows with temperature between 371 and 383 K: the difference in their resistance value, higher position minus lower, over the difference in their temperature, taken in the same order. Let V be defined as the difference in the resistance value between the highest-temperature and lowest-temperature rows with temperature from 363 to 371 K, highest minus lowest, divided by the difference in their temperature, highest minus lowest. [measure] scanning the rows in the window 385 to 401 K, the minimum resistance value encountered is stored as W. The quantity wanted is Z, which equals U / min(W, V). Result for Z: 0.9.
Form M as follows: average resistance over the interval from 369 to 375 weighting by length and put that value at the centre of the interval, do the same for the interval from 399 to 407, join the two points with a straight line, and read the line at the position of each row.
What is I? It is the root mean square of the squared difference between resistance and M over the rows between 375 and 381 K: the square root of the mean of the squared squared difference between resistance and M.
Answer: 0.06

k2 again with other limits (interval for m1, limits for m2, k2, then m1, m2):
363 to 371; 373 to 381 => -49.7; 1.07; 0.81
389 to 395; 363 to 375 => -49.9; 1.16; 1.04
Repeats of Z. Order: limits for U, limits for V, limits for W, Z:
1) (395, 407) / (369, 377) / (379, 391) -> 0.1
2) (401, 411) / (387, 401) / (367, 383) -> -2.6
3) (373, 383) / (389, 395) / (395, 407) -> 0.8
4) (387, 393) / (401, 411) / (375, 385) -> -4.2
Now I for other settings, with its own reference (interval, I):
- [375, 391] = 0.05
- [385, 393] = 0.03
